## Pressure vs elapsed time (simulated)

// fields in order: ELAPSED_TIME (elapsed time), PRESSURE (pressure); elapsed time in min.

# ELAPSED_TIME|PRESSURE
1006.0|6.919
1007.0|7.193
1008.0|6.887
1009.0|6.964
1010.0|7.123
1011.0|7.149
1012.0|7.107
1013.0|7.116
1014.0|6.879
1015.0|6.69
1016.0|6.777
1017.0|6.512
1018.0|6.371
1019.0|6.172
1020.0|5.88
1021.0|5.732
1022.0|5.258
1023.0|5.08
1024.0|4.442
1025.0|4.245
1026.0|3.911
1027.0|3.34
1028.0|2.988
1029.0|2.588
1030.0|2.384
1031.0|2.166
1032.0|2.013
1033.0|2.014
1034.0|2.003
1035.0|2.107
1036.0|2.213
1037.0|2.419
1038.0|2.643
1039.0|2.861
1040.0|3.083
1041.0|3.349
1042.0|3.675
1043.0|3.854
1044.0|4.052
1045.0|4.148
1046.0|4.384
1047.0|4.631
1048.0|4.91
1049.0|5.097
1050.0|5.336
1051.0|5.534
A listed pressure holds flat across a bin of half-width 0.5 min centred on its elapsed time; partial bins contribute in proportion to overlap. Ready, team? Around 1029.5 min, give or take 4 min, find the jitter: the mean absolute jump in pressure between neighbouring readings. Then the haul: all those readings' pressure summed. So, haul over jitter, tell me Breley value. 79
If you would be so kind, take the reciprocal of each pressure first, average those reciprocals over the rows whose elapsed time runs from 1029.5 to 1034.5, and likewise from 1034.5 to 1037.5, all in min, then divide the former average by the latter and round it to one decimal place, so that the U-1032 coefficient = 1.1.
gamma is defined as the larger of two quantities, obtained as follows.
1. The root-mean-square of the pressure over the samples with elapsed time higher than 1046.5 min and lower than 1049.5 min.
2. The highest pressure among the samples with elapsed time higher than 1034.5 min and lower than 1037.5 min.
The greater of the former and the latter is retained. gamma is 4.9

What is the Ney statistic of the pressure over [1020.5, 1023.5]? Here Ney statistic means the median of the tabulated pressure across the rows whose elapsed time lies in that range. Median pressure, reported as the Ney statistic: 5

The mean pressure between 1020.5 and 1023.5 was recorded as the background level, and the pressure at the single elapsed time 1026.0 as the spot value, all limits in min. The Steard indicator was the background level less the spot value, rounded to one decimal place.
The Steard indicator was 1.4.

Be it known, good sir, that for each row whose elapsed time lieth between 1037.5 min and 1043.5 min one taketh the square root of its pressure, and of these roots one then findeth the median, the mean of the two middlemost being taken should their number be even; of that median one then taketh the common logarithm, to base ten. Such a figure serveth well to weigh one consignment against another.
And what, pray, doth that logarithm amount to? 0.25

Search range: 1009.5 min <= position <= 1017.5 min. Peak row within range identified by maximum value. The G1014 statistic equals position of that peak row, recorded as 1011.0 min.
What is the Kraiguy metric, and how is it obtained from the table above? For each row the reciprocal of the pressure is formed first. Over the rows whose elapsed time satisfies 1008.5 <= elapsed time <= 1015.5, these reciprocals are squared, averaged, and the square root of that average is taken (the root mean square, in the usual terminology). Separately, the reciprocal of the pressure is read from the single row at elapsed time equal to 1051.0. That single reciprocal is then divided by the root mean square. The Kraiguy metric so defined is 1.3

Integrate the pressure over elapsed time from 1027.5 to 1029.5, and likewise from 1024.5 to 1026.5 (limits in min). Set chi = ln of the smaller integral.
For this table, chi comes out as 1.72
